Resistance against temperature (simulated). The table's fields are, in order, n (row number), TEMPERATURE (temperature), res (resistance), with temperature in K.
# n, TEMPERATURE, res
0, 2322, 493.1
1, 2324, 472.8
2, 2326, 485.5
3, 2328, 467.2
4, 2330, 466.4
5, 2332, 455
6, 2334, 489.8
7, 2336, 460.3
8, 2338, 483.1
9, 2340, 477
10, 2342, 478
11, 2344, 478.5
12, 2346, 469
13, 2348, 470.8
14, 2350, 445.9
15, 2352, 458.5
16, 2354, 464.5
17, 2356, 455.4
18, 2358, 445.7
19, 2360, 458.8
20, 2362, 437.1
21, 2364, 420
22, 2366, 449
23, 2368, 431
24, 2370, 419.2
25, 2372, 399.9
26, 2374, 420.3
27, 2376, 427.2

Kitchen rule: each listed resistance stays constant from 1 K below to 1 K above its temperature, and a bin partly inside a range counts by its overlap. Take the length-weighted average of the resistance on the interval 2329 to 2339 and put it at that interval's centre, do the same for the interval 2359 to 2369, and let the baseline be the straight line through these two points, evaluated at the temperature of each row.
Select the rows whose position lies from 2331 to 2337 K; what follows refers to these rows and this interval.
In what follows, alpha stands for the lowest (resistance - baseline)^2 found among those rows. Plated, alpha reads 72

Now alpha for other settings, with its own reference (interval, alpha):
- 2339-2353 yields 44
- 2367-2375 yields 16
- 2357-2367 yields 0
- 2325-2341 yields 37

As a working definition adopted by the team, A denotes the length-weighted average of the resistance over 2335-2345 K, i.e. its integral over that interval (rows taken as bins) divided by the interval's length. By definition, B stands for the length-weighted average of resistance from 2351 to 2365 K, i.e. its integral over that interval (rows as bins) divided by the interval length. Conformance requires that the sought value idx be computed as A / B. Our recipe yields 1.06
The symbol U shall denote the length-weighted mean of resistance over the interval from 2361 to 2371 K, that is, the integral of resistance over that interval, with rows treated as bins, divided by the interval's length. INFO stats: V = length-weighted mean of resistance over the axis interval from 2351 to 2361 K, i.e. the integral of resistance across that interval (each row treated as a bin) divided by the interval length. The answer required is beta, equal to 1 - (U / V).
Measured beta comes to 0.06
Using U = 431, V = 457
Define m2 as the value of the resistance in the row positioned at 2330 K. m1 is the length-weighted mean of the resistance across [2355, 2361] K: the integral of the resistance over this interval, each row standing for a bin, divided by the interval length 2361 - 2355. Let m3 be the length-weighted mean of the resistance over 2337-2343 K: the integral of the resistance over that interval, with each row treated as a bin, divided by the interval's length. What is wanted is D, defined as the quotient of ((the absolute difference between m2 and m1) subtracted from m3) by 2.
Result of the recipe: 233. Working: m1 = 453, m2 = 466.4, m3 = 479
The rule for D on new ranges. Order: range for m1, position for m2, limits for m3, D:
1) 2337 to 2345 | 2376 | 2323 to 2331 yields 211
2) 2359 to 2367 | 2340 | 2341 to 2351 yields 216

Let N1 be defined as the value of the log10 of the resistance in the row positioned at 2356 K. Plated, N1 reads 2.66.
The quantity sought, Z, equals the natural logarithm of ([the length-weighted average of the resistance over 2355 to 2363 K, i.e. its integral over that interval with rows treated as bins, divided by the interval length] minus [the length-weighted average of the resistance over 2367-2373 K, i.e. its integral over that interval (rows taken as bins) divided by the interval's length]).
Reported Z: 3.5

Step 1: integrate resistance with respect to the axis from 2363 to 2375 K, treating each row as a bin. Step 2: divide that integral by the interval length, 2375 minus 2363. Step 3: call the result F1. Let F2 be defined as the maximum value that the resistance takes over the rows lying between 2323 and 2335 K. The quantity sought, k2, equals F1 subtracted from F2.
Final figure 67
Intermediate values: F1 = 423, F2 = 489.8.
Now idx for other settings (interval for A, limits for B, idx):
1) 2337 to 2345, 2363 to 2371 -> 1.11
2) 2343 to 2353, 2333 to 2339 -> 0.97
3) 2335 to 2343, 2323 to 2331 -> 1.00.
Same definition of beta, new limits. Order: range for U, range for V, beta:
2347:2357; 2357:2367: -0.04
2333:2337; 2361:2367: -0.09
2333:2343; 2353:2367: -0.07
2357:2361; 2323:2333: 0.04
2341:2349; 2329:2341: 0.00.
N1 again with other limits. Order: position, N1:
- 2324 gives 2.67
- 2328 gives 2.67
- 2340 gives 2.68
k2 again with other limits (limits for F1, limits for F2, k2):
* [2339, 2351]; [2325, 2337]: 20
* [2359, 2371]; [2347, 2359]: 35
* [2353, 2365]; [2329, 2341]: 43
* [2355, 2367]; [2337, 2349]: 39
